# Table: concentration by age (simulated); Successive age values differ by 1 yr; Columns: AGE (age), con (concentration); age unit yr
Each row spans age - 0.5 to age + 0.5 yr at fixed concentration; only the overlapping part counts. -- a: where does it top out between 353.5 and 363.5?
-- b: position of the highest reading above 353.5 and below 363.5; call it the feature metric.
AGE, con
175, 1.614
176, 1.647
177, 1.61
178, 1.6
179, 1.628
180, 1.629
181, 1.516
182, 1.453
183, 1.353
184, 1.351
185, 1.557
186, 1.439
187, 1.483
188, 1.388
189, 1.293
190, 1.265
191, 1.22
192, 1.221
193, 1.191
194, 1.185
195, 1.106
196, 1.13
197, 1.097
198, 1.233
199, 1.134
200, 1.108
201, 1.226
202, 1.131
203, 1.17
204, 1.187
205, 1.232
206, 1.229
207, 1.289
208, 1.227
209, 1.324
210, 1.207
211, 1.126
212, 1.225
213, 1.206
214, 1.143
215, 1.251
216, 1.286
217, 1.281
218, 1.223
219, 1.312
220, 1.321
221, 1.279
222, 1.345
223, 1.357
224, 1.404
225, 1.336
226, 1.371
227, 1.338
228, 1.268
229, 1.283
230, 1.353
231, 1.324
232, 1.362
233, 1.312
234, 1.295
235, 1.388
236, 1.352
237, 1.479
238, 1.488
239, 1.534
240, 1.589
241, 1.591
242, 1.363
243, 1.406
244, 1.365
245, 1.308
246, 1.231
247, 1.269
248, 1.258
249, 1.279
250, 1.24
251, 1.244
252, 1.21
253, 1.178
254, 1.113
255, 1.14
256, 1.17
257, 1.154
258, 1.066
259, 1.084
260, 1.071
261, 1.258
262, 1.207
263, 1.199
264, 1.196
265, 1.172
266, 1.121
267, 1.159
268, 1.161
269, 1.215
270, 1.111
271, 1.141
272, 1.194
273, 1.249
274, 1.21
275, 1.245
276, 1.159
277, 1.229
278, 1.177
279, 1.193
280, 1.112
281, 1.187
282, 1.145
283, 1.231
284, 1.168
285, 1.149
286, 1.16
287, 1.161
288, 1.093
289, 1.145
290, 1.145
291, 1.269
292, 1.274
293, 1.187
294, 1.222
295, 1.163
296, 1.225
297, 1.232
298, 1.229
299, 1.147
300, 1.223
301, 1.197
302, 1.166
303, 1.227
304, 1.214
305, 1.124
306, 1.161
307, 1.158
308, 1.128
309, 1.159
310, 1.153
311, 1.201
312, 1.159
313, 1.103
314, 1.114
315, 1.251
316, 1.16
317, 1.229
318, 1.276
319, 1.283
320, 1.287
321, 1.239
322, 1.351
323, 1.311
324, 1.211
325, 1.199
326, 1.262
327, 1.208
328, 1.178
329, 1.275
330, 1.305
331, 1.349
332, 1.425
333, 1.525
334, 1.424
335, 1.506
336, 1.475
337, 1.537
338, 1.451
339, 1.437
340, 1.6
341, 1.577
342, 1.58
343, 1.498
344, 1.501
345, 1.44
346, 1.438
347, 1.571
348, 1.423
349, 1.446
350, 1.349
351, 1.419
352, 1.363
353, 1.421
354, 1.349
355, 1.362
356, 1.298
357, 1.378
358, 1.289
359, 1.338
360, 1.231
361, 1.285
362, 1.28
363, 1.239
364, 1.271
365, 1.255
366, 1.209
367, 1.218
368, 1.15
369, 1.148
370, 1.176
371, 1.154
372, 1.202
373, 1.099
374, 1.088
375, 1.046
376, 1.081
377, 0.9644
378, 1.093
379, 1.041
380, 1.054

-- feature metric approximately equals 357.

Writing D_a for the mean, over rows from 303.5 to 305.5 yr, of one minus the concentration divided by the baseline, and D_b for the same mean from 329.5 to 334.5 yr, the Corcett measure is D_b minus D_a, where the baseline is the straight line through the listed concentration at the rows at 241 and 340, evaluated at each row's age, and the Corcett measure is -0.15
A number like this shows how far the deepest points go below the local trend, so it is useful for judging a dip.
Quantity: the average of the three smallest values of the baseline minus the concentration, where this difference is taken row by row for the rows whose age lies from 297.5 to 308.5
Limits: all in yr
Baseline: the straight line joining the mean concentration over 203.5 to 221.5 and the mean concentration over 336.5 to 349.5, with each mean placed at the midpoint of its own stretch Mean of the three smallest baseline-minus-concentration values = 0.19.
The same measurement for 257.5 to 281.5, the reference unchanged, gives 0.10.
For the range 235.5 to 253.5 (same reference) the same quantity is -0.28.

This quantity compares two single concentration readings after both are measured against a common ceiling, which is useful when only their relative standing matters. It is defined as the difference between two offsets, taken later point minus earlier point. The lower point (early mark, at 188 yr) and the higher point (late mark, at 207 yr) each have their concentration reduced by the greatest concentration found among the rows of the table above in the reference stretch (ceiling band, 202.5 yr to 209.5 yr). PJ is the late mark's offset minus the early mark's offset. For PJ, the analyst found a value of -0.10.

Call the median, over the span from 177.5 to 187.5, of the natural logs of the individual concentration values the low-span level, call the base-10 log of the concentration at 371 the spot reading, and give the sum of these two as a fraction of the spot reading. 7.5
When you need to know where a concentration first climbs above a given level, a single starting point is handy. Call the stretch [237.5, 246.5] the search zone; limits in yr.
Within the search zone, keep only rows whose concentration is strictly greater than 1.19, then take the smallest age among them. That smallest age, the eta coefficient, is 238 yr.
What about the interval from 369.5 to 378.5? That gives 372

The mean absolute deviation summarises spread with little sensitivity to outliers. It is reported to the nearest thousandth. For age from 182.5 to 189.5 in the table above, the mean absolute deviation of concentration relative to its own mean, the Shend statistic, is 0.072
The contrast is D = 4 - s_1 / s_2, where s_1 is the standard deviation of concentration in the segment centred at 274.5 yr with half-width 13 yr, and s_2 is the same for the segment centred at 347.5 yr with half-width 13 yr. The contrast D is 3.60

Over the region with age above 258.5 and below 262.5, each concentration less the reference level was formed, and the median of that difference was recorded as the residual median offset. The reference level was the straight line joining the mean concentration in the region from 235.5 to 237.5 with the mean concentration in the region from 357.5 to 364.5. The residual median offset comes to -0.24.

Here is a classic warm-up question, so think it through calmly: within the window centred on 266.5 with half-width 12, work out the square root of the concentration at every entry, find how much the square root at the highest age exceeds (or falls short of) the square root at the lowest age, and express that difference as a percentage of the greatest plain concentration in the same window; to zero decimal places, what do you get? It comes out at 1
